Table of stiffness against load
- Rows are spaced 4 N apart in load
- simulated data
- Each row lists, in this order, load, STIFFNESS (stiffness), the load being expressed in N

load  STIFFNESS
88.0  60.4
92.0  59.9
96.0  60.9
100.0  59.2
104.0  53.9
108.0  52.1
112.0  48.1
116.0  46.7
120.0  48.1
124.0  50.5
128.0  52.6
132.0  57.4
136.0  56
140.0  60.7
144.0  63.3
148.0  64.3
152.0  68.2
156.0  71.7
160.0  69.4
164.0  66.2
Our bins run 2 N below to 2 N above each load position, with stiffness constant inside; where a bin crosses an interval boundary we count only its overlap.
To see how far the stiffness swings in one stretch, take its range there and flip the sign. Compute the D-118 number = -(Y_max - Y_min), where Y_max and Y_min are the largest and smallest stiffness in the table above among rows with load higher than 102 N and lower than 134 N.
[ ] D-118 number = -11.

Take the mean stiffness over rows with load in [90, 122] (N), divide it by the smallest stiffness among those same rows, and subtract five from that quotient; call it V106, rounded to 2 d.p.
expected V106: -3.85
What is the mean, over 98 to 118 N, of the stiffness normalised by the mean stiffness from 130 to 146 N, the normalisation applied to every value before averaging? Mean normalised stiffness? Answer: 0.88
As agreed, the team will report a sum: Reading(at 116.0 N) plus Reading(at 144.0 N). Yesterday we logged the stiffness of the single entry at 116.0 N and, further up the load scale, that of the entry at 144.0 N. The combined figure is 110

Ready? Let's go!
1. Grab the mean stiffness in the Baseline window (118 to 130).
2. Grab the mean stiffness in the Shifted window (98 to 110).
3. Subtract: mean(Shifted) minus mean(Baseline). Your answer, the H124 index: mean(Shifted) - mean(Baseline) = 5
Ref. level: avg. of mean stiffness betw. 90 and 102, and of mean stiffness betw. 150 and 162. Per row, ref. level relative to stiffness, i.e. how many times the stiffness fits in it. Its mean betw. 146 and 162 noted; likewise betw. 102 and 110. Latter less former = 0.27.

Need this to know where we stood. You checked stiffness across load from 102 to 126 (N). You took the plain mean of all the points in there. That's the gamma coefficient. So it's 50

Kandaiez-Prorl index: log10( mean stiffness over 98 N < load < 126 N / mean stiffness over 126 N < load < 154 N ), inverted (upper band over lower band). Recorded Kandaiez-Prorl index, 0.071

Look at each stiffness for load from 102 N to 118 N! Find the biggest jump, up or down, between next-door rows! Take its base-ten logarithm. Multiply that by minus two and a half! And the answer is -1.51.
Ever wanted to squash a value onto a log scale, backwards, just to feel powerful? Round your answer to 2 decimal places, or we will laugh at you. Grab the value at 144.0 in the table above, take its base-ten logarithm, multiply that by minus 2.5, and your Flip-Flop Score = -4.50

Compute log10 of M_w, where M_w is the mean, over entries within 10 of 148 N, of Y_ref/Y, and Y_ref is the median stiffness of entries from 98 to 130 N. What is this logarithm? -0.11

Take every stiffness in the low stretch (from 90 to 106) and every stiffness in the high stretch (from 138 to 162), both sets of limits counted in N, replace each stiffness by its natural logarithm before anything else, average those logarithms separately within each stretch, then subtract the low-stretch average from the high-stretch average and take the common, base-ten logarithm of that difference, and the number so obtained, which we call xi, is -0.90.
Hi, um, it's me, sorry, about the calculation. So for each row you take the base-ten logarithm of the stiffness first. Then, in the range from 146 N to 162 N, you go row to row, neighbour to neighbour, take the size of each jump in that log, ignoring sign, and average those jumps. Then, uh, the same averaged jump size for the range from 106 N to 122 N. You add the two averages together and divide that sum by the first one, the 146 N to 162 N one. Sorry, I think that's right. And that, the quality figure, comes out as 2.0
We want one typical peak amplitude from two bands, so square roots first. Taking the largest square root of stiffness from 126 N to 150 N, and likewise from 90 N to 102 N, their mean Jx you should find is 7.91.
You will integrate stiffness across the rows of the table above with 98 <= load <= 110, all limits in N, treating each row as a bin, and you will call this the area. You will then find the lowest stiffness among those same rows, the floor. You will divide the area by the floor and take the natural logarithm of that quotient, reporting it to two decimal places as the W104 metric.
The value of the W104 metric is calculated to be 2.54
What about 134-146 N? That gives 2.55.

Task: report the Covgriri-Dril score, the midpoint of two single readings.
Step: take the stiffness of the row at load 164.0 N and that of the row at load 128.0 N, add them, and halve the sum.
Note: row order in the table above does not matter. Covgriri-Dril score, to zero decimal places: 59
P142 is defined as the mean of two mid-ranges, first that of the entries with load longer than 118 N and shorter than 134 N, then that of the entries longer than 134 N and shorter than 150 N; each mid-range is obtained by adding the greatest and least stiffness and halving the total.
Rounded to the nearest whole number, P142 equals 56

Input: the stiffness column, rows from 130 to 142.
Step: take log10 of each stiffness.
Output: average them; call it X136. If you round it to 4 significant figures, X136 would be 1.763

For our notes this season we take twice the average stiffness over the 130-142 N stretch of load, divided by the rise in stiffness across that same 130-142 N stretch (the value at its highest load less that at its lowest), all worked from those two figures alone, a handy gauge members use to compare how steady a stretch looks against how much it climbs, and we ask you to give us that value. 35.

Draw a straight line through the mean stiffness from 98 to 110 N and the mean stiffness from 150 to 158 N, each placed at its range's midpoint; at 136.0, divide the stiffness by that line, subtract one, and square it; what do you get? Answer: 0.018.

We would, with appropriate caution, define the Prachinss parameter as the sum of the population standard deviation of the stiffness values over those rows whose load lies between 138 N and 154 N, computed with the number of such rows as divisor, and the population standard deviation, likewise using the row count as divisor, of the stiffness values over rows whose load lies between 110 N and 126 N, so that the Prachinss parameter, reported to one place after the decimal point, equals 4.1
